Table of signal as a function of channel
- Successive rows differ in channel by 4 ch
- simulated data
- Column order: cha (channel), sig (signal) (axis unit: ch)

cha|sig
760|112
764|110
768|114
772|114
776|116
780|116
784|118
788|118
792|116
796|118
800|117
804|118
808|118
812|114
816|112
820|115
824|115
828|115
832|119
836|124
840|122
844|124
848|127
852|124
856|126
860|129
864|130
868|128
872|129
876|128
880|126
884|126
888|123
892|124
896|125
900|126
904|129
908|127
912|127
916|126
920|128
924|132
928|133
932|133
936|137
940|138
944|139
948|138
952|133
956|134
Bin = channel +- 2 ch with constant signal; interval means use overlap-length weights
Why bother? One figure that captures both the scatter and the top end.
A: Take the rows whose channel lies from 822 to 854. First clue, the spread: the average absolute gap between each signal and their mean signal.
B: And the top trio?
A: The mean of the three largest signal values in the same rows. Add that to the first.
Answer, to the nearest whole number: 129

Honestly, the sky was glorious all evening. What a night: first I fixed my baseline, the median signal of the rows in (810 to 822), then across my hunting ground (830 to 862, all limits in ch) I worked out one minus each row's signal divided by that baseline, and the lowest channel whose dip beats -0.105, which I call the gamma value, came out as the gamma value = 832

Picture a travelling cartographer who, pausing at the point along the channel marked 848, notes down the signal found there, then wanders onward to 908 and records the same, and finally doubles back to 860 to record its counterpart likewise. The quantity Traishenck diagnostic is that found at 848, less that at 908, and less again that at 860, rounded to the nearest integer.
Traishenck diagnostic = -129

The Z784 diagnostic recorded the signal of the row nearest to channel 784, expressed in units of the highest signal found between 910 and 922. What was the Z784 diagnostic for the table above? 0.92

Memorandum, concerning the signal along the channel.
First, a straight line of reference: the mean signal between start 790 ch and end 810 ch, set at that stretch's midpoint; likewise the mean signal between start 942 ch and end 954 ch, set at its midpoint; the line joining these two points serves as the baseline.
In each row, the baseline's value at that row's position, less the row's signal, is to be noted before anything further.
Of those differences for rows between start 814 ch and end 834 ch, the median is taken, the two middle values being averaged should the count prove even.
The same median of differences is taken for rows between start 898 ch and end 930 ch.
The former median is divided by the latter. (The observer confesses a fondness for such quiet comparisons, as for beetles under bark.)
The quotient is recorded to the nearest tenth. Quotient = 1.2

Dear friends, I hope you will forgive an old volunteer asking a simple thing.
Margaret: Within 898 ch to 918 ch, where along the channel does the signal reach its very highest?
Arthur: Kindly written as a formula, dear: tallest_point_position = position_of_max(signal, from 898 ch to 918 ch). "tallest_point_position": 904 ch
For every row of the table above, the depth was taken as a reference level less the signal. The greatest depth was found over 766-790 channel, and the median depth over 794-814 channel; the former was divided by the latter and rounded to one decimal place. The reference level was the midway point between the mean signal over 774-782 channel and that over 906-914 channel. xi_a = 2.1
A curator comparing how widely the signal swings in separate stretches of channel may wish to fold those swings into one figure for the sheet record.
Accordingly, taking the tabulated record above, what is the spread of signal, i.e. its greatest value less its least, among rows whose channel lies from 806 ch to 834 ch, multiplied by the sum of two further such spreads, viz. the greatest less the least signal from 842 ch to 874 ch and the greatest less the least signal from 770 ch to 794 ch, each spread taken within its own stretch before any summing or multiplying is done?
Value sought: 70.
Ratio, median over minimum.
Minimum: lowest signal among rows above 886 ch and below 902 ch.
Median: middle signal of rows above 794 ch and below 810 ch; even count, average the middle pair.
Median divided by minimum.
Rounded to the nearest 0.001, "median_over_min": 0.959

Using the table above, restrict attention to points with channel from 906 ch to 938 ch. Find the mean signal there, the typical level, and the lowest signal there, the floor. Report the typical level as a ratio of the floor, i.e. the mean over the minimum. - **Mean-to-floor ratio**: 1.03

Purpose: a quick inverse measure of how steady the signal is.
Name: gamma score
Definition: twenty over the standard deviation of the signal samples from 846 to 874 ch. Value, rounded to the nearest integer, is 10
